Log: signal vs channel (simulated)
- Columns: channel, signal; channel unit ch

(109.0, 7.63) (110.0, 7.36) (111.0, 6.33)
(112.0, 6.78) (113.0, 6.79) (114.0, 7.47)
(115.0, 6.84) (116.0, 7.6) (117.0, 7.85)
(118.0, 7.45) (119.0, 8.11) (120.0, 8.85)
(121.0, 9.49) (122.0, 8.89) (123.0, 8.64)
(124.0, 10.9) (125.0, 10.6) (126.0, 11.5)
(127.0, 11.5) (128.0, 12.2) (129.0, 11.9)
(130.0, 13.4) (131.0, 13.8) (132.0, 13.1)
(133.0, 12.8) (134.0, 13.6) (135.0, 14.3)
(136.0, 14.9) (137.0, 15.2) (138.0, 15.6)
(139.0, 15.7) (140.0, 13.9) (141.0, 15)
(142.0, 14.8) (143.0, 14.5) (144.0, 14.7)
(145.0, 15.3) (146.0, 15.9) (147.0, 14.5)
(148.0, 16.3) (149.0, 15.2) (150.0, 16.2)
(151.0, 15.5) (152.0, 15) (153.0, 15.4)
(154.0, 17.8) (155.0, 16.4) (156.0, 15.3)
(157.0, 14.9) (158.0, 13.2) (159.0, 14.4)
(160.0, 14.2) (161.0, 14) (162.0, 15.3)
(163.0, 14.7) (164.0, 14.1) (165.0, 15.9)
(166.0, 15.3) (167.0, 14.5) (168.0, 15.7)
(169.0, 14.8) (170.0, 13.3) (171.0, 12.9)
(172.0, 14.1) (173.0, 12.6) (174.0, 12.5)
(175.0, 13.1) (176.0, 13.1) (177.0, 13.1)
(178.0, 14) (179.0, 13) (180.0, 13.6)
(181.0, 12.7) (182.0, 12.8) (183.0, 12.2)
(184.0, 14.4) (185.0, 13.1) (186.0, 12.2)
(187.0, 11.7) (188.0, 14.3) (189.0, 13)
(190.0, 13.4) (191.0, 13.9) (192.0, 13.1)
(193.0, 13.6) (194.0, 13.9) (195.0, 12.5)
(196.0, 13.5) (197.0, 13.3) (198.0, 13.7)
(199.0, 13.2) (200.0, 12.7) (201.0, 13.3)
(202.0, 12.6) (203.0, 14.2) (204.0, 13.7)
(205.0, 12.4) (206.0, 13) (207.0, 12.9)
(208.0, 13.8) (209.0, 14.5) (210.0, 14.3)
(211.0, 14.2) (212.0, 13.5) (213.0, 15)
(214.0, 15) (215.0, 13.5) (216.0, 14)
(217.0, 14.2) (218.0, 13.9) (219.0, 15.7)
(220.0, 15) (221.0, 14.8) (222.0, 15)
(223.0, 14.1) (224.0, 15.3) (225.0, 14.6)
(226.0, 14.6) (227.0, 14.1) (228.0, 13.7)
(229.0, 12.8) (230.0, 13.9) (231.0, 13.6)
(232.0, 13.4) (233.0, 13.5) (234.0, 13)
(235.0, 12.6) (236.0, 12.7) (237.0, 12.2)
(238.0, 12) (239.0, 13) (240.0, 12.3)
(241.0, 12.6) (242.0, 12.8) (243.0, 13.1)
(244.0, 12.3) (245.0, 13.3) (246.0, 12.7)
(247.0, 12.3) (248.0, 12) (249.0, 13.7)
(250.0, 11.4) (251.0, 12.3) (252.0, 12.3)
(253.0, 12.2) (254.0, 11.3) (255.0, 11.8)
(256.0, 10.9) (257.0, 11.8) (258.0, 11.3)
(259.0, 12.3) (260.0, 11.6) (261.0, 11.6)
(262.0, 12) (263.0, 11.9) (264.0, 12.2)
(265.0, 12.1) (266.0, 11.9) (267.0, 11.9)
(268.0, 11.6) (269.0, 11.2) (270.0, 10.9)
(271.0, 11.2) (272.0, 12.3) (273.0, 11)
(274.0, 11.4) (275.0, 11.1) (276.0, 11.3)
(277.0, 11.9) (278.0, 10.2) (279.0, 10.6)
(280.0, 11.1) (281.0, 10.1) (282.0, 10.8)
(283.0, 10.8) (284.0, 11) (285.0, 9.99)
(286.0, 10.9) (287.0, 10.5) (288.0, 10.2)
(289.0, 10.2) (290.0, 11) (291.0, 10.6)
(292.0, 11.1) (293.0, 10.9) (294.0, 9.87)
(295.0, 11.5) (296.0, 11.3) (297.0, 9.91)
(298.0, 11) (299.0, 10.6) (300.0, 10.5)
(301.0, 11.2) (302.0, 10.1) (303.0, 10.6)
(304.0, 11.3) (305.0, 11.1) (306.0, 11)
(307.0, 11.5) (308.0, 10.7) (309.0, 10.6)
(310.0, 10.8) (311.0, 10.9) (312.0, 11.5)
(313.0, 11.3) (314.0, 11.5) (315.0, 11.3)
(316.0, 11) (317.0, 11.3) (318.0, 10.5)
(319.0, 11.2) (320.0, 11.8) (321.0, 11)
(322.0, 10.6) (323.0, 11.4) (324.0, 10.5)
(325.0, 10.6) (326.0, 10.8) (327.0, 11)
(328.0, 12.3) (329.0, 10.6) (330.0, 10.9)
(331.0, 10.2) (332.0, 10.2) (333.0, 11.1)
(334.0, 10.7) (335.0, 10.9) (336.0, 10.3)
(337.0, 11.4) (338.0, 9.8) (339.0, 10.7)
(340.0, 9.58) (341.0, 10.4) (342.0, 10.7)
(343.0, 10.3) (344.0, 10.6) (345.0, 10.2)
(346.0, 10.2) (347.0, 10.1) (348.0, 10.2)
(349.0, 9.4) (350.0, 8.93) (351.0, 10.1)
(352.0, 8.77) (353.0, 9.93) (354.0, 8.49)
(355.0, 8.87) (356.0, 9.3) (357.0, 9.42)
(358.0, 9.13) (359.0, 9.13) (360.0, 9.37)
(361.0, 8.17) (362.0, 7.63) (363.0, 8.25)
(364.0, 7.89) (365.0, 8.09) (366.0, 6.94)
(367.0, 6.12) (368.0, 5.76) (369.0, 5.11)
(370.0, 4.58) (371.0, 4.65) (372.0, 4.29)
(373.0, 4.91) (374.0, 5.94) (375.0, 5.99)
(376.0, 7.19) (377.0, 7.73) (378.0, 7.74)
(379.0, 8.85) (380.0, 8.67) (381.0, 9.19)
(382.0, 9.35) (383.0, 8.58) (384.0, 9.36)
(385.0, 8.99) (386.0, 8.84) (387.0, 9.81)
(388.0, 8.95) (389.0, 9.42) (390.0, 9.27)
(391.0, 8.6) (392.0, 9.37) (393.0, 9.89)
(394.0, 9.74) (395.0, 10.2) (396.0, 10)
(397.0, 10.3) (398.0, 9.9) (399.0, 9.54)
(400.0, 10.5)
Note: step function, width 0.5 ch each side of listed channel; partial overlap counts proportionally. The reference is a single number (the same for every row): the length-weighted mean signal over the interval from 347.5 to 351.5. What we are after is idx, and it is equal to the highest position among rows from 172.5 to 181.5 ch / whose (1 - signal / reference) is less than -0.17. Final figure 181.0 ch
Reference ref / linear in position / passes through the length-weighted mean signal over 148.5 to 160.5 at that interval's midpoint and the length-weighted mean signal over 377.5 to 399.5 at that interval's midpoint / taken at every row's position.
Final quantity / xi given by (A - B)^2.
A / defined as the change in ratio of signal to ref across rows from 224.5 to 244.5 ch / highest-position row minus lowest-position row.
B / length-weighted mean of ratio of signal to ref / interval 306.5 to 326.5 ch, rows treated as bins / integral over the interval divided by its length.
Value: 1.27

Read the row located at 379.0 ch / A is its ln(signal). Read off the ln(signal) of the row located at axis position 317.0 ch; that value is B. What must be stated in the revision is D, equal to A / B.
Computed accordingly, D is 0.90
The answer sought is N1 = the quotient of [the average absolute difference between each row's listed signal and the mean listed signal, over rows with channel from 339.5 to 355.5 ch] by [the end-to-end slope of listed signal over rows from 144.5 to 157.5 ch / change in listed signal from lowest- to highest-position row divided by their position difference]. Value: -18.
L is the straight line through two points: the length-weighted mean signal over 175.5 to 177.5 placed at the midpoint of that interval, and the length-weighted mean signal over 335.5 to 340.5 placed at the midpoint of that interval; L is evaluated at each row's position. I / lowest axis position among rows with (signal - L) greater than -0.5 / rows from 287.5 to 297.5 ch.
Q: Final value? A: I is 290.0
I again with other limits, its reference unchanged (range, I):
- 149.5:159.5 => 150.0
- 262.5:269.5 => 263.0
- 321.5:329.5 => 322.0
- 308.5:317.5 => 309.0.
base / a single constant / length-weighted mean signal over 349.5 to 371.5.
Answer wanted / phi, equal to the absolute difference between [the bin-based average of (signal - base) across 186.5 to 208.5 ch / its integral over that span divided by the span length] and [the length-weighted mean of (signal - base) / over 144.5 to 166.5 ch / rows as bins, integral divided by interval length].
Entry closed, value 2.0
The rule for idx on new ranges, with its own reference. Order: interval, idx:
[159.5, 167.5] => 167.0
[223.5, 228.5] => 228.0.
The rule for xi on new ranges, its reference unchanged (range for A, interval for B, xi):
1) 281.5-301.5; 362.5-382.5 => 0.40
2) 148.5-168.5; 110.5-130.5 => 0.25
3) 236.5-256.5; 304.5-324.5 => 1.12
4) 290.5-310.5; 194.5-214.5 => 0.83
